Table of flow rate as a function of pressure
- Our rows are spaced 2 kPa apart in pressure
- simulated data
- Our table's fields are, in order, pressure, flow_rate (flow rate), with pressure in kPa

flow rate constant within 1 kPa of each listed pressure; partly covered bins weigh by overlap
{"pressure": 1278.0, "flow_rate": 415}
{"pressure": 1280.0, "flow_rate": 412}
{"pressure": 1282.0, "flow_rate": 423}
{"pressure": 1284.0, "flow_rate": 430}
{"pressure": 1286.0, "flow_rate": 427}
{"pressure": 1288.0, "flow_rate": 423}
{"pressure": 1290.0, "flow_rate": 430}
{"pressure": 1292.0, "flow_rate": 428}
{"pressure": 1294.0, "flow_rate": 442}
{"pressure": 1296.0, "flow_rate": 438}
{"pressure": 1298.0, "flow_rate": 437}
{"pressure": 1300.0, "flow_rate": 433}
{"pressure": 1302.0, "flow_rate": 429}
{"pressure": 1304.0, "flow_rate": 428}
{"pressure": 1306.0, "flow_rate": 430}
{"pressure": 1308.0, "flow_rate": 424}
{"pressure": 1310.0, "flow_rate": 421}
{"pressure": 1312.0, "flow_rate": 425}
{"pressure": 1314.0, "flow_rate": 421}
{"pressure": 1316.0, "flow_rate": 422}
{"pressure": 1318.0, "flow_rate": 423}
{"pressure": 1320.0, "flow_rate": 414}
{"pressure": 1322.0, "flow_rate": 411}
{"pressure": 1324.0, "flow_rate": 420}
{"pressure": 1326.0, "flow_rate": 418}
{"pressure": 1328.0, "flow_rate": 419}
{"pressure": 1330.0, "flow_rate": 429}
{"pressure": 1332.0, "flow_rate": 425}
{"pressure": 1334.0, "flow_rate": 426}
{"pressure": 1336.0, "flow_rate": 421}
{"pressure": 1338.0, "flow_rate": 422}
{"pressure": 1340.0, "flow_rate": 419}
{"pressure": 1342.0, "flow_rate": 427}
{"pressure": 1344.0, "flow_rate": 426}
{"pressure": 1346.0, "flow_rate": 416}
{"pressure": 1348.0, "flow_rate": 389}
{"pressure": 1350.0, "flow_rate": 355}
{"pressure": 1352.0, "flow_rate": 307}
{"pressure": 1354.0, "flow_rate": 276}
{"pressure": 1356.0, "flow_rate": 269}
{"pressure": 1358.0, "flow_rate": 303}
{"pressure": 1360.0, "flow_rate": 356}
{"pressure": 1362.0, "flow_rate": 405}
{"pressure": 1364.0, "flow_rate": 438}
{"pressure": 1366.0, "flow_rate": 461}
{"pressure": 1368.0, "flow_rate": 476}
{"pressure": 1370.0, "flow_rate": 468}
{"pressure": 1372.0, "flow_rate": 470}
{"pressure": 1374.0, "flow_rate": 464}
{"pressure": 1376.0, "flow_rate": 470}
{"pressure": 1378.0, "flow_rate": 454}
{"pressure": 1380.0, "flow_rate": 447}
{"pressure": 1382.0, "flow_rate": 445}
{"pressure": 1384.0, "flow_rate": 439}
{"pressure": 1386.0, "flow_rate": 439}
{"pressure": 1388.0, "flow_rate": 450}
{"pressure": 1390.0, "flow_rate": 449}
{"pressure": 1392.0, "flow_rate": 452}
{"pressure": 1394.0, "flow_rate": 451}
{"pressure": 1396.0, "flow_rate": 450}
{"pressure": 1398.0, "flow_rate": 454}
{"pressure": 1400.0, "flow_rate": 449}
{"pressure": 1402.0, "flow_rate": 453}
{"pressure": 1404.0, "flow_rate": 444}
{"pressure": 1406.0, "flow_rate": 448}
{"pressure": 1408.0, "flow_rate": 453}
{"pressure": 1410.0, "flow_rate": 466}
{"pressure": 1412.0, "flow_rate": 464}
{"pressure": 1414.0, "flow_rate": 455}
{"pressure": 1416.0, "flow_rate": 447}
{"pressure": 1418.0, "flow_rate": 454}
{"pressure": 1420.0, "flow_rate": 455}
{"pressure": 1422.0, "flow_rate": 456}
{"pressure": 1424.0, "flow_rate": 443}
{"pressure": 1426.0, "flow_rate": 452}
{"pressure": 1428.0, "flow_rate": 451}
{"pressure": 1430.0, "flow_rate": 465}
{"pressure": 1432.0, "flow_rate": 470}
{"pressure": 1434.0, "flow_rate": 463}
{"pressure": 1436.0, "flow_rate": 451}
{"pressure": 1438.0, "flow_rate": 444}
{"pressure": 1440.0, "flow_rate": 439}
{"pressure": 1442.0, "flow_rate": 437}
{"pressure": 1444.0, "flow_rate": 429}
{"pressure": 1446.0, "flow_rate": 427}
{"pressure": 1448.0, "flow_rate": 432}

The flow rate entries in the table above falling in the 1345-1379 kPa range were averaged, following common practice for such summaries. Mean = 399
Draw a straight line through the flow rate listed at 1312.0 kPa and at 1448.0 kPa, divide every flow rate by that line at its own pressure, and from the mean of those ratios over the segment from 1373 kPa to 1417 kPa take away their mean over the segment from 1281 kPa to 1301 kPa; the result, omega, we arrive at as 0.036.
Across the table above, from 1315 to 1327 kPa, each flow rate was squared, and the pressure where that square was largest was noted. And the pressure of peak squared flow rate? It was 1318.0 kPa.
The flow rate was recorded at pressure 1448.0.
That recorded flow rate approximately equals 432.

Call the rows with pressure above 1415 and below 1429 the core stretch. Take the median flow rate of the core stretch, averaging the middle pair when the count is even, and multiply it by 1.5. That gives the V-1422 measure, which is 678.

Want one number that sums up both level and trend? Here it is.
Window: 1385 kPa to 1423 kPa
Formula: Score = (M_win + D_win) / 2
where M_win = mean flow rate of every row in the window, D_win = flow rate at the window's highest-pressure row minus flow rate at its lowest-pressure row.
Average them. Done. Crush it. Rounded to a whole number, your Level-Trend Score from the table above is 235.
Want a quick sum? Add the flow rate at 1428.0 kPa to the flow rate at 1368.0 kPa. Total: 927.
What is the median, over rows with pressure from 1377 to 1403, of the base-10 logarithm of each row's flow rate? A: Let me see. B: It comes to 2.65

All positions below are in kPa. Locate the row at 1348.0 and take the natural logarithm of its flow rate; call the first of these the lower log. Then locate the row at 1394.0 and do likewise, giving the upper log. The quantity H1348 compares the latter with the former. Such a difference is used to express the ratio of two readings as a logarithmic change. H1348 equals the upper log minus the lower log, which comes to 0.15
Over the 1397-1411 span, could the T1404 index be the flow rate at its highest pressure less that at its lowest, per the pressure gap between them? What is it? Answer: 1.0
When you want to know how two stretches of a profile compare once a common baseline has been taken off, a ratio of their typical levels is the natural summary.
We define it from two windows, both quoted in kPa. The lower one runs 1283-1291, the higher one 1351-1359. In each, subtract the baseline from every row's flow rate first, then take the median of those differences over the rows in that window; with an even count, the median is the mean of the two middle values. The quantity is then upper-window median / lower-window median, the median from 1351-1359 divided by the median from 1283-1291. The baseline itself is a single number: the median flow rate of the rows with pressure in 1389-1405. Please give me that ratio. 7.3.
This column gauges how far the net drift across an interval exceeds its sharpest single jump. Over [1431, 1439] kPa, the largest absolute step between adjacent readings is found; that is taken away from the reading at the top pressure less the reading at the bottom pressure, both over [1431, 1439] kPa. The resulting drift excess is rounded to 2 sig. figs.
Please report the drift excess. -38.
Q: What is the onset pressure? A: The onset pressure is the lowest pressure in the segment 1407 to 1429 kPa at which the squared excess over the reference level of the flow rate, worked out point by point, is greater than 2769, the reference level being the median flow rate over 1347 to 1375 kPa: 1408.0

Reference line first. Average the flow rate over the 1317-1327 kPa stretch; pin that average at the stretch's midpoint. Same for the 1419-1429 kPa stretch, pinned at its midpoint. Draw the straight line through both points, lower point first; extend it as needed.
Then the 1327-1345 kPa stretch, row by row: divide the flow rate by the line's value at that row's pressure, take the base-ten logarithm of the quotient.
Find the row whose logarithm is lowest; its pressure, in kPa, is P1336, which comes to 1340.0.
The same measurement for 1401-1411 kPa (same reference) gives 1404.0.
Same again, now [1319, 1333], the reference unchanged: 1322.0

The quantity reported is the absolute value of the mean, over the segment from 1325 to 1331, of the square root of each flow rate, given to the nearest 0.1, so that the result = 20.5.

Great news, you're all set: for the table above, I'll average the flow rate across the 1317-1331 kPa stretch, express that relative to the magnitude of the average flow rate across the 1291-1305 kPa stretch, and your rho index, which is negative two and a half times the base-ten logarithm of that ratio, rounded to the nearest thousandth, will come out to 0.037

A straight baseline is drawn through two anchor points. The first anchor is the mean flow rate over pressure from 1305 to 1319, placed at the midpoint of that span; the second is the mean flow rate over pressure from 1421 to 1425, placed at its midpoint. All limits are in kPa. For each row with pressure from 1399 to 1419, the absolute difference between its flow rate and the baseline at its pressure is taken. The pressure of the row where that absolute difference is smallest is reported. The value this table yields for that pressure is 1416.0 kPa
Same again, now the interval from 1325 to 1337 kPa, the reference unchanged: 1330.0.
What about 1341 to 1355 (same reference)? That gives 1342.0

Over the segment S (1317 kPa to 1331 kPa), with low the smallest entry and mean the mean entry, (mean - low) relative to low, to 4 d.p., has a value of 0.0198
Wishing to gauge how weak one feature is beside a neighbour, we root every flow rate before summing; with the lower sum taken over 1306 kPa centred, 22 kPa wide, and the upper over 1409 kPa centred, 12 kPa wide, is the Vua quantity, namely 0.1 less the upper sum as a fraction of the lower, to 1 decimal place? -0.5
